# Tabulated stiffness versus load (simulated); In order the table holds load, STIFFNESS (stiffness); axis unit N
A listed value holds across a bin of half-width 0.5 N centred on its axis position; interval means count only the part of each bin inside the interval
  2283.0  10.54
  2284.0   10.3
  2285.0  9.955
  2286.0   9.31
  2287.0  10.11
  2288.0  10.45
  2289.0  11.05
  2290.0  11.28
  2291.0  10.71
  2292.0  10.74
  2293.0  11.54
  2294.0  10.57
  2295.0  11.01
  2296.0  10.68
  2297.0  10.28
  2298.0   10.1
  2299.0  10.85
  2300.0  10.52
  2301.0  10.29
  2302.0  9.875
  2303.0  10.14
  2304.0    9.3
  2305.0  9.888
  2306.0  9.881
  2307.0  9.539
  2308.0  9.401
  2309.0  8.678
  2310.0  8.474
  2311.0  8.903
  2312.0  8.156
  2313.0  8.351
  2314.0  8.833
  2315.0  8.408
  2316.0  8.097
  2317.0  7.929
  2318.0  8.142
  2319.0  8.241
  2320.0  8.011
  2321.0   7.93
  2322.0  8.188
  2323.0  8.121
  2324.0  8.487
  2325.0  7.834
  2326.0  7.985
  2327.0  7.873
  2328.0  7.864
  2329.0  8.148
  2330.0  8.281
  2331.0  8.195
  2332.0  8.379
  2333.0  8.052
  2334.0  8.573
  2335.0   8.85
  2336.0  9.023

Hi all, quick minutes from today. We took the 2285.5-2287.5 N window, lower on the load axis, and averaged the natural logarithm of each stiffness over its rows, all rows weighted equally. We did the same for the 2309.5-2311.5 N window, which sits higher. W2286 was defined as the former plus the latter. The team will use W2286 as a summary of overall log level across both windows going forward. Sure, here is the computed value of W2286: 4.43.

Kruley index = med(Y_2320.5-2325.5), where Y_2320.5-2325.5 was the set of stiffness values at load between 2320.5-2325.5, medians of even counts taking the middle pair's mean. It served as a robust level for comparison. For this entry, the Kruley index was 8.1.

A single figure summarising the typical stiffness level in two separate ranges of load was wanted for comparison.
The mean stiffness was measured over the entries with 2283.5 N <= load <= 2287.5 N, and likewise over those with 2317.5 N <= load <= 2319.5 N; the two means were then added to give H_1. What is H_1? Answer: 18.1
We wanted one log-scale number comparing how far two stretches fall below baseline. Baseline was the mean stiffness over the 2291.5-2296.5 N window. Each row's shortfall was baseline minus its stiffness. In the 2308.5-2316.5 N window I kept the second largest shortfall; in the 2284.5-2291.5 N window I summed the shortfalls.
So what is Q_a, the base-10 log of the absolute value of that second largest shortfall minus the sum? -0.1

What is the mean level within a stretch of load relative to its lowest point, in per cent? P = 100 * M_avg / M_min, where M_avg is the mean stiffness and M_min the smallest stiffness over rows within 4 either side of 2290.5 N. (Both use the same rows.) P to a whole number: 107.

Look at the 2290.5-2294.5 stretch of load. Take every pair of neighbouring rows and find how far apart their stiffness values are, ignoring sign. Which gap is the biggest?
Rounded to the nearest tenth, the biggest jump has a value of 1.0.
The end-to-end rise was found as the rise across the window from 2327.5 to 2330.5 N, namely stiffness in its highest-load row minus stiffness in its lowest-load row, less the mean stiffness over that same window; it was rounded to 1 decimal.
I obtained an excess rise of -7.7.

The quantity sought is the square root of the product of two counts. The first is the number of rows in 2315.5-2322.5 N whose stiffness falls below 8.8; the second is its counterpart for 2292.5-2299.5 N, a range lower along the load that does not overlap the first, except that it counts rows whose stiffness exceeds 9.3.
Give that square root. 7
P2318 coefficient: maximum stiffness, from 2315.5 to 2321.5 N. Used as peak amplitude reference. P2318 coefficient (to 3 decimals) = 8.241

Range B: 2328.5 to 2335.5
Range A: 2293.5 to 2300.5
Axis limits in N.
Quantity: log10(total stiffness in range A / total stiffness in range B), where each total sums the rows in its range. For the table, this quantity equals 0.10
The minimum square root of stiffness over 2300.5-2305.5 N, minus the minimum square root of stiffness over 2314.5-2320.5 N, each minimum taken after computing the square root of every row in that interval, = 0.23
